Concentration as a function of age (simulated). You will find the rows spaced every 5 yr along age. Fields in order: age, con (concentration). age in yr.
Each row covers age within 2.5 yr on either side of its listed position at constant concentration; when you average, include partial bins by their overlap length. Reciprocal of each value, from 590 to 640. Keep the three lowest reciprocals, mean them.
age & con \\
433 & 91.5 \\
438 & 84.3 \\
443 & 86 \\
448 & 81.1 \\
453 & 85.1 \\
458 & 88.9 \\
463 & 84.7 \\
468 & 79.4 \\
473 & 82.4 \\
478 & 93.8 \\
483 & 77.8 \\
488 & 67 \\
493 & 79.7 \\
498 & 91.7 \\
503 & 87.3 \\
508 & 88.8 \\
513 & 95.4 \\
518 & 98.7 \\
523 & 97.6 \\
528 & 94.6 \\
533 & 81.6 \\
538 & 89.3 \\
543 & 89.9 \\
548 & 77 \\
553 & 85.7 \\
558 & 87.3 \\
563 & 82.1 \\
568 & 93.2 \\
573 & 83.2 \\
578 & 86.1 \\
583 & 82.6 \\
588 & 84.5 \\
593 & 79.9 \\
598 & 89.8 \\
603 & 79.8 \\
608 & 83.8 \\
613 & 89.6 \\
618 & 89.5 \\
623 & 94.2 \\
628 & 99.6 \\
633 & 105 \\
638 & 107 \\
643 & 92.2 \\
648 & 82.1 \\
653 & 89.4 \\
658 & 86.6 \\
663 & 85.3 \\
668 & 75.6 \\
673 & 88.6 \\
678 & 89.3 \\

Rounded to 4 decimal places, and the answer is 0.0096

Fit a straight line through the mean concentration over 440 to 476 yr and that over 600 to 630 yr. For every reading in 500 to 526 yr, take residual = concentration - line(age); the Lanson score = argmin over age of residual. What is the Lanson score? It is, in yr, 503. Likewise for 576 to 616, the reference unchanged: 603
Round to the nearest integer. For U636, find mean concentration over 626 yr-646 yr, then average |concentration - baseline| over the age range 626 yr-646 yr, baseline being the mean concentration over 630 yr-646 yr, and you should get 5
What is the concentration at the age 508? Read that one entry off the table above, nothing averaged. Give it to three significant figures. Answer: 88.8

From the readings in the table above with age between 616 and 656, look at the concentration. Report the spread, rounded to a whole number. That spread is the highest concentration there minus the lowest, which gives 25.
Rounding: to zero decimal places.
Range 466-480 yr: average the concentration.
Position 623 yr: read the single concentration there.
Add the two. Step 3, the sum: 179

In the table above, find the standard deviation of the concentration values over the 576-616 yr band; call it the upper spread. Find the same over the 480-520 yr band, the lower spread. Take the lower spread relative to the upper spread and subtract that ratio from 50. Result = 47.3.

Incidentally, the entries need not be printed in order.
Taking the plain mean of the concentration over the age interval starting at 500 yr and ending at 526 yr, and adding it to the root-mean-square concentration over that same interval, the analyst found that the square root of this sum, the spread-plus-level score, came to 13.7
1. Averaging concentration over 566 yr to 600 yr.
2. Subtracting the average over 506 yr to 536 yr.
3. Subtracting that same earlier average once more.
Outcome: -100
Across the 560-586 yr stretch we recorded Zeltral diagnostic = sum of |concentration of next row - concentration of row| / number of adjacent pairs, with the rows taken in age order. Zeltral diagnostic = 6.9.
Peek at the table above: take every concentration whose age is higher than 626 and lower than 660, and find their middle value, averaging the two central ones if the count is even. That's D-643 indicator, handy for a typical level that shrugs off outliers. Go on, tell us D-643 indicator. 92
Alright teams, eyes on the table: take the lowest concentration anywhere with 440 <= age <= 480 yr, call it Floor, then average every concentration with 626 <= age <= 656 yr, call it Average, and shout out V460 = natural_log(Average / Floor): 0.19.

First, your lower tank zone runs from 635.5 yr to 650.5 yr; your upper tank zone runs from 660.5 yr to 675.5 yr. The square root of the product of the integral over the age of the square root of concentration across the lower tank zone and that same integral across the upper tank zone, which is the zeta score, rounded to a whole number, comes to 141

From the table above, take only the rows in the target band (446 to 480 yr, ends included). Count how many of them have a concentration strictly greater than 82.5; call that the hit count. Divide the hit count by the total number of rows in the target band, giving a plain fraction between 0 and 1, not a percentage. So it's 0.6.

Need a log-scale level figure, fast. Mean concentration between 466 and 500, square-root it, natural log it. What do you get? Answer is 2.20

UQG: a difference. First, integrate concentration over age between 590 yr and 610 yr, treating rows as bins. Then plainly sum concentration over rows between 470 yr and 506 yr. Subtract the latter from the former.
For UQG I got 1087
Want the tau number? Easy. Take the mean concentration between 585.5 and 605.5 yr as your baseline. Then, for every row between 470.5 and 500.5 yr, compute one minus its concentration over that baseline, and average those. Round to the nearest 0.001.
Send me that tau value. 0.017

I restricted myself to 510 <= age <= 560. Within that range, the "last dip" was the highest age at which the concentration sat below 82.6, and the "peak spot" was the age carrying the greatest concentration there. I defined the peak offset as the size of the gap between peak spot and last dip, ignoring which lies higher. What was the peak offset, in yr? 30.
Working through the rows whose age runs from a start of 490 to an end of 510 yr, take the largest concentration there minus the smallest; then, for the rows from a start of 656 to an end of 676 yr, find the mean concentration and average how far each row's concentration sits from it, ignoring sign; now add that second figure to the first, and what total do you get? 16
